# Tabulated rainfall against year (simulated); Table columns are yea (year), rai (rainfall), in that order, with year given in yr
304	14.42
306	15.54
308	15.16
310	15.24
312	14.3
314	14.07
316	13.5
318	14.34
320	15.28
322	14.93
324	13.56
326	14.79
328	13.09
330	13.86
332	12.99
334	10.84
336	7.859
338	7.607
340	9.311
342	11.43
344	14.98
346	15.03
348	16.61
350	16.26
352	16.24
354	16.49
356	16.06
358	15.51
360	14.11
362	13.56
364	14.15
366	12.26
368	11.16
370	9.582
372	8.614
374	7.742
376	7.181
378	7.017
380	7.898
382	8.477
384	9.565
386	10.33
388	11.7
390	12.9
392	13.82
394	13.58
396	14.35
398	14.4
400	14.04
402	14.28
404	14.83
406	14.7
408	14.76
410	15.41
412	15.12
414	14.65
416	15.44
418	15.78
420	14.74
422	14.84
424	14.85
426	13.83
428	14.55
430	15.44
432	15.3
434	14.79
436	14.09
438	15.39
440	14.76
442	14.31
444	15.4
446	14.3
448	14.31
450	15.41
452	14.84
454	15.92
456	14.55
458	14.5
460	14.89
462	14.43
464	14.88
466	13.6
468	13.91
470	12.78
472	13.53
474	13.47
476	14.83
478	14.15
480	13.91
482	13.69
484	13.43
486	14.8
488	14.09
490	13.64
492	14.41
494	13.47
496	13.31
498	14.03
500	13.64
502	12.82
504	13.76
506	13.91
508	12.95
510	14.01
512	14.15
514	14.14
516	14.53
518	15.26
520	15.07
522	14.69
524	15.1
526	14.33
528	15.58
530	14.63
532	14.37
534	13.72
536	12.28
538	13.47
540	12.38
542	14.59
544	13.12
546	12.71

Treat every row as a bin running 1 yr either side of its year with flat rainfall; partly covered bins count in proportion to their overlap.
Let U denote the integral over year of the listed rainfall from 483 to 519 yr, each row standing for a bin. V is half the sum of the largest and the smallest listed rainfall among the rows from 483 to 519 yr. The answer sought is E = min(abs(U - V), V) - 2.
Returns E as 12.0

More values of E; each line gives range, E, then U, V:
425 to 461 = 12.9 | 533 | 14.9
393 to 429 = 12.7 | 528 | 14.7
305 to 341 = 9.6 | 473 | 11.6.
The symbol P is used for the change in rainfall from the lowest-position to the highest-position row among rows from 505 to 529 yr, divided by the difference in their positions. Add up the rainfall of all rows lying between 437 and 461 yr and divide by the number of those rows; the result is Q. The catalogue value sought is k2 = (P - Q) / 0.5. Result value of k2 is -29.6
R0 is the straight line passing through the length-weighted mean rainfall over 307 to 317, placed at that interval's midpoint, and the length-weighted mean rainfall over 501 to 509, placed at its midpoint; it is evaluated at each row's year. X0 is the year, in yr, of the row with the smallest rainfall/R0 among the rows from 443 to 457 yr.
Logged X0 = 446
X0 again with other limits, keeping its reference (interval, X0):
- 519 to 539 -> 536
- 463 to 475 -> 470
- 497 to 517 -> 502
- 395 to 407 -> 400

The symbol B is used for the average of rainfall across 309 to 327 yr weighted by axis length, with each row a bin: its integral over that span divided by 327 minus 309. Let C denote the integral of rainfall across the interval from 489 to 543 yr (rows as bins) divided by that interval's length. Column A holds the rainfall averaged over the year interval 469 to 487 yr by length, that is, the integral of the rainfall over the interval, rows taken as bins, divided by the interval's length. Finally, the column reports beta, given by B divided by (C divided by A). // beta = 14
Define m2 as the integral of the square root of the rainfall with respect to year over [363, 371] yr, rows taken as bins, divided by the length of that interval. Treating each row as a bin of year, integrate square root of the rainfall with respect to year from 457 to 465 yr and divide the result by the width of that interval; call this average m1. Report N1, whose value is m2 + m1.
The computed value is 7.3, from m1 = 3.83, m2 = 3.42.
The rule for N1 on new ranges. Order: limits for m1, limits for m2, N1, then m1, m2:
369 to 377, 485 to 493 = 6.6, 2.87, 3.77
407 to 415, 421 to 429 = 7.7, 3.87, 3.81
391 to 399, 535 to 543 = 7.4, 3.75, 3.63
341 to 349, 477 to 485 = 7.5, 3.80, 3.71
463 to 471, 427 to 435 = 7.6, 3.71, 3.88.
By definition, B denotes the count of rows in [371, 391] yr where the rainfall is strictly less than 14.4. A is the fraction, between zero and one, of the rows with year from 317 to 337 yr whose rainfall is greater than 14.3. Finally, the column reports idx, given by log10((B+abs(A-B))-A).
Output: 1.28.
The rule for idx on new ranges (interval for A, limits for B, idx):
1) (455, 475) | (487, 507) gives 1.23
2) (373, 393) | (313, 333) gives 1.15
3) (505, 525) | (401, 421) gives 0.00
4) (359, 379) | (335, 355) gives 0.90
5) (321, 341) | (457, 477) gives 0.98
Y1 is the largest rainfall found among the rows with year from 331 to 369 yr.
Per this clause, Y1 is 16.61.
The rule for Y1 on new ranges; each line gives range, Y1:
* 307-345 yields 15.28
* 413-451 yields 15.78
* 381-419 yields 15.78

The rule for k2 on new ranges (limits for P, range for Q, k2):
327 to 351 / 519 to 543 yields -28.1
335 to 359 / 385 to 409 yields -26.6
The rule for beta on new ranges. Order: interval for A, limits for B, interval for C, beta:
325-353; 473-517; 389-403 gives 13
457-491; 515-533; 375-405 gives 18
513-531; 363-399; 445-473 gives 11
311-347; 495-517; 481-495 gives 13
